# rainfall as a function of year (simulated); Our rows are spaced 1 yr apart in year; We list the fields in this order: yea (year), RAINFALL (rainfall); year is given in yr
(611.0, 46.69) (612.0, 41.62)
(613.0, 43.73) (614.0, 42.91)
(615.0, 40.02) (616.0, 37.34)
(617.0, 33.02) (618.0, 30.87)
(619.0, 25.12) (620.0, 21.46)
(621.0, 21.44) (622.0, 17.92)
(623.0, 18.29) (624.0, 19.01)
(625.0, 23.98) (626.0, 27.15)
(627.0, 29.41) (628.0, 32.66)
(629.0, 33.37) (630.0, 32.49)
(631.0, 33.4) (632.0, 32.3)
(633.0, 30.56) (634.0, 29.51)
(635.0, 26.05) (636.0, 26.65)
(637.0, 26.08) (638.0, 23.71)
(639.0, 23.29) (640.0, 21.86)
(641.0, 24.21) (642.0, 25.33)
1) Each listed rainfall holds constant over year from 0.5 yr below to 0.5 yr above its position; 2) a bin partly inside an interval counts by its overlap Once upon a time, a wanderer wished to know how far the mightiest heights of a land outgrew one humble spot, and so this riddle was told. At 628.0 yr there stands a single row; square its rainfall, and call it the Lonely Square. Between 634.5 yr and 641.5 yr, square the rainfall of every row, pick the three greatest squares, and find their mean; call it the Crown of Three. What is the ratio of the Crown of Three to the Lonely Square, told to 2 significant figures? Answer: 0.65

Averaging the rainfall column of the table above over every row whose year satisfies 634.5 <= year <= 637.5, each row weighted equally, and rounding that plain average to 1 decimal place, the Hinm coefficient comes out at 26.3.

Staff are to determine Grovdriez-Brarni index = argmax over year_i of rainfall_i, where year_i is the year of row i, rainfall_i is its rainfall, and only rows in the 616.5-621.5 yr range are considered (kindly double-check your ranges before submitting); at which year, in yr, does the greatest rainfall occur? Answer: 617.0 yr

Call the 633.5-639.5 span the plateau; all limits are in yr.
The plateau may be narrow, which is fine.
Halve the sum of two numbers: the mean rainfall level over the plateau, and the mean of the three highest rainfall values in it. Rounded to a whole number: 27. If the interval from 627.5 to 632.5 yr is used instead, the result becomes 33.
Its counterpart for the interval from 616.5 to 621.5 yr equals 28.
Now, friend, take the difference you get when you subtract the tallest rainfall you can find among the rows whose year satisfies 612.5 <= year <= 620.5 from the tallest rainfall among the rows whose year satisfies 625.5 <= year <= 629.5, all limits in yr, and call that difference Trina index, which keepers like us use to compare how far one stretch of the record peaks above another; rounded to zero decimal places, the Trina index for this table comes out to -10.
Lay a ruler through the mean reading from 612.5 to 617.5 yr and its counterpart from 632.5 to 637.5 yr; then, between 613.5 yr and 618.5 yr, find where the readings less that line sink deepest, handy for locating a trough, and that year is 618.0 yr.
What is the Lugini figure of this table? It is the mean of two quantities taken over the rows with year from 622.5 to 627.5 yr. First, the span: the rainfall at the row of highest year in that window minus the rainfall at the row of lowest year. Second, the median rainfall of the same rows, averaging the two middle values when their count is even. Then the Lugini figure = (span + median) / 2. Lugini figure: 18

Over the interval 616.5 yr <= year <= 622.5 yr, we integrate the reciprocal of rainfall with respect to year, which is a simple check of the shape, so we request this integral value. 0.25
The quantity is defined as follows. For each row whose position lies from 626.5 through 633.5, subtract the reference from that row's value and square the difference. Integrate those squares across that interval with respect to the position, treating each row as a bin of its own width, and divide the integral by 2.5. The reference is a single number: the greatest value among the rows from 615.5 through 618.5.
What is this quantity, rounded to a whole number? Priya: 84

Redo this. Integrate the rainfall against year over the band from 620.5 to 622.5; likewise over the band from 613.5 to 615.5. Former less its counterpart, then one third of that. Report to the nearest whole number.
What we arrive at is -15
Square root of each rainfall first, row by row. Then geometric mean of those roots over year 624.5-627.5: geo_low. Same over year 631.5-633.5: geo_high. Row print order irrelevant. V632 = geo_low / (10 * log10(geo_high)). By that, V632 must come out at 0.69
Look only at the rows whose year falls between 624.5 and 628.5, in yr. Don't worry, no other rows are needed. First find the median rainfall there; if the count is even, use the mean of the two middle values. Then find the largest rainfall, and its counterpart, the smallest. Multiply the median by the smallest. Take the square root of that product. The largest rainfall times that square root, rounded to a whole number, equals 851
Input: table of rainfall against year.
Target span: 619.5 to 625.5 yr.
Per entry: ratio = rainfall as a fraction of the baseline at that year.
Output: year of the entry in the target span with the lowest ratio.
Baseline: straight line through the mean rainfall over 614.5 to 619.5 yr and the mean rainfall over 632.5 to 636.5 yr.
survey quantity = 622.0 yr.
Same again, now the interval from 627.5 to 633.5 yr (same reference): 633.0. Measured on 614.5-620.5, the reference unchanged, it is 620.0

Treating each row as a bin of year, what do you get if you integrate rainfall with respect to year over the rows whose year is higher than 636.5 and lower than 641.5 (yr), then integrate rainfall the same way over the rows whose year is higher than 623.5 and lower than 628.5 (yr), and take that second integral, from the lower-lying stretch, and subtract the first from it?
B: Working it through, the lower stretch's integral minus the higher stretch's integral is 13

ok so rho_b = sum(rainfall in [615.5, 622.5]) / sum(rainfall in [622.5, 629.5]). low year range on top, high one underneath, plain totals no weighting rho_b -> 1.02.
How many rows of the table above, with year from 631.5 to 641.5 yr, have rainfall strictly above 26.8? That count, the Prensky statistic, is 3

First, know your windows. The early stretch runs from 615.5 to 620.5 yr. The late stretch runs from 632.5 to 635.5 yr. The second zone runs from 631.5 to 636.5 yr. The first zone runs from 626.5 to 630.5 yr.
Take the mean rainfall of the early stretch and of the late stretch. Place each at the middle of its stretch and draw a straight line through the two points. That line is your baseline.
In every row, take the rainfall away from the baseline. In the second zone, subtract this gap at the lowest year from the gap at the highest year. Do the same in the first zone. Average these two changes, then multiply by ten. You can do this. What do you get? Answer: 11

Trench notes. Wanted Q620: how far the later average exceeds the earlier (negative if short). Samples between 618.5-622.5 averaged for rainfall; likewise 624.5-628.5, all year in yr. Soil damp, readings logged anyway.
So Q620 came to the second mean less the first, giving 6.8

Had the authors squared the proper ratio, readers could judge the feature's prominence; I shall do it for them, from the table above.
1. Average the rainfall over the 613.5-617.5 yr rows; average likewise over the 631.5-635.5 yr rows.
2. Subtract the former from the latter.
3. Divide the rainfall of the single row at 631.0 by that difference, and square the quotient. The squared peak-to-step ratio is 15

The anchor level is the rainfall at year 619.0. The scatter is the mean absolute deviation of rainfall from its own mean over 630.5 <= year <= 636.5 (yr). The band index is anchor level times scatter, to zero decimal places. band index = 59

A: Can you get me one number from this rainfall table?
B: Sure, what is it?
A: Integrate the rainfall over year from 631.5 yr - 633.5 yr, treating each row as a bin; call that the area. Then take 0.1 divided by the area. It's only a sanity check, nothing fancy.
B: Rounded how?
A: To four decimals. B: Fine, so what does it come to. 0.0016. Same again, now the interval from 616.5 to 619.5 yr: 0.0011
